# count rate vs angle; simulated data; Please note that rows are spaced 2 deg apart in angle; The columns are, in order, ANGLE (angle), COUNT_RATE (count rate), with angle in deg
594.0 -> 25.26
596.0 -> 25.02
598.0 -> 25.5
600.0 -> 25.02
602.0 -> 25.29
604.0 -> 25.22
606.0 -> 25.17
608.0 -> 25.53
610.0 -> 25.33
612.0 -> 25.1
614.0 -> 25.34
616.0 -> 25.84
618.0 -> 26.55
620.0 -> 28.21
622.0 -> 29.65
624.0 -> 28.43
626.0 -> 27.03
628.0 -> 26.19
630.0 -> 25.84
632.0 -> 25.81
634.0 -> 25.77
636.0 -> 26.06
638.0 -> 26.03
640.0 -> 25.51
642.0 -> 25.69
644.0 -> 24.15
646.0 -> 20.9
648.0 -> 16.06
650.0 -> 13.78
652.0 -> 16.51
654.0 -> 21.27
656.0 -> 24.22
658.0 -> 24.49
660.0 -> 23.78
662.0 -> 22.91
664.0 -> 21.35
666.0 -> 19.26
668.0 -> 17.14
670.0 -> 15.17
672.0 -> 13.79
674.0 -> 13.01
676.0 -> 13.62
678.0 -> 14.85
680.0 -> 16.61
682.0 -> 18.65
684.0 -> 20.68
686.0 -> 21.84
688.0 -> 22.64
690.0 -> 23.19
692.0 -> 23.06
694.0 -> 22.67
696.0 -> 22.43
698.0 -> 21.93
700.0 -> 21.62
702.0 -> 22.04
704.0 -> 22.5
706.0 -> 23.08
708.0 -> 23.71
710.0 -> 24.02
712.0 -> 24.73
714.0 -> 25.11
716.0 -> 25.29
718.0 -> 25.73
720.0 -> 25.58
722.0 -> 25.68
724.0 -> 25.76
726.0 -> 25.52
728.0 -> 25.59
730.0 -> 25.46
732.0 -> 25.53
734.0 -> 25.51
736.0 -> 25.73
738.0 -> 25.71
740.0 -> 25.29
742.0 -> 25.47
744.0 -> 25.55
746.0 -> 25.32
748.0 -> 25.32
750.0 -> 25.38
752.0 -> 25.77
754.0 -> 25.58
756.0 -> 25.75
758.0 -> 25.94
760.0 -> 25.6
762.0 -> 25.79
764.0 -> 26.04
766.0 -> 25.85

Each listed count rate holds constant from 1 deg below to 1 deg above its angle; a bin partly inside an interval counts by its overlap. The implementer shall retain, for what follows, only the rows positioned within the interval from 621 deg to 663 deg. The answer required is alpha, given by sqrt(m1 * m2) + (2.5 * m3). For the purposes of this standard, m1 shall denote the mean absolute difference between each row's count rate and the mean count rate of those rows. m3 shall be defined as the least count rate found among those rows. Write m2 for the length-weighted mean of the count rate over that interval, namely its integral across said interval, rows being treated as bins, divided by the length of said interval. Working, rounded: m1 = 3.0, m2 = 23.8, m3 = 13.78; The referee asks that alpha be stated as 43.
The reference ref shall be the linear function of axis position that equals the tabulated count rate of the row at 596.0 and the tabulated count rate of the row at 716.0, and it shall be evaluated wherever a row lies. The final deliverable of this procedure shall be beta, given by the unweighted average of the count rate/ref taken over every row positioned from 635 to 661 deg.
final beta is 0.88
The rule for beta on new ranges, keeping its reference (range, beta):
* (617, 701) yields 0.87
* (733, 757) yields 1.01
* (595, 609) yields 1.01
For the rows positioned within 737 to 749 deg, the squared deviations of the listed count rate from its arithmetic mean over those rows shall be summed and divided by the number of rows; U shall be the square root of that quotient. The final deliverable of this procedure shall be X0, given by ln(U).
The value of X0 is -1.9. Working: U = 0.2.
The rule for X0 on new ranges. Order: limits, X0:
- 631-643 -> -1.7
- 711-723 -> -1.0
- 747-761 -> -1.6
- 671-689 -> 1.3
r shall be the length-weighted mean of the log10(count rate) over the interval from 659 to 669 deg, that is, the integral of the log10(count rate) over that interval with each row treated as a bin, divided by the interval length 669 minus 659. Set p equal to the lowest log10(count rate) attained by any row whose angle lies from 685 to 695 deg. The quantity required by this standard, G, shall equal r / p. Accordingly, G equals 0.98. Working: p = 1.34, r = 1.32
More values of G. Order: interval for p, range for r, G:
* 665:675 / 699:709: 1.21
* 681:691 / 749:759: 1.11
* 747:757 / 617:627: 1.03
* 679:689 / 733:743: 1.15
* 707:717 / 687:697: 0.99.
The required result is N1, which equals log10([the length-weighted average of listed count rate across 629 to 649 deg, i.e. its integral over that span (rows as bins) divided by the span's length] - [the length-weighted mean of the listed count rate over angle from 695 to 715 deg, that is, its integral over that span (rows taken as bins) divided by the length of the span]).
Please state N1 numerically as 0.0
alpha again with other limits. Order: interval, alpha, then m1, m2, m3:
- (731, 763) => 65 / 0.2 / 25.6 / 25.29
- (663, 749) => 41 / 3.0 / 22.4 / 13.01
